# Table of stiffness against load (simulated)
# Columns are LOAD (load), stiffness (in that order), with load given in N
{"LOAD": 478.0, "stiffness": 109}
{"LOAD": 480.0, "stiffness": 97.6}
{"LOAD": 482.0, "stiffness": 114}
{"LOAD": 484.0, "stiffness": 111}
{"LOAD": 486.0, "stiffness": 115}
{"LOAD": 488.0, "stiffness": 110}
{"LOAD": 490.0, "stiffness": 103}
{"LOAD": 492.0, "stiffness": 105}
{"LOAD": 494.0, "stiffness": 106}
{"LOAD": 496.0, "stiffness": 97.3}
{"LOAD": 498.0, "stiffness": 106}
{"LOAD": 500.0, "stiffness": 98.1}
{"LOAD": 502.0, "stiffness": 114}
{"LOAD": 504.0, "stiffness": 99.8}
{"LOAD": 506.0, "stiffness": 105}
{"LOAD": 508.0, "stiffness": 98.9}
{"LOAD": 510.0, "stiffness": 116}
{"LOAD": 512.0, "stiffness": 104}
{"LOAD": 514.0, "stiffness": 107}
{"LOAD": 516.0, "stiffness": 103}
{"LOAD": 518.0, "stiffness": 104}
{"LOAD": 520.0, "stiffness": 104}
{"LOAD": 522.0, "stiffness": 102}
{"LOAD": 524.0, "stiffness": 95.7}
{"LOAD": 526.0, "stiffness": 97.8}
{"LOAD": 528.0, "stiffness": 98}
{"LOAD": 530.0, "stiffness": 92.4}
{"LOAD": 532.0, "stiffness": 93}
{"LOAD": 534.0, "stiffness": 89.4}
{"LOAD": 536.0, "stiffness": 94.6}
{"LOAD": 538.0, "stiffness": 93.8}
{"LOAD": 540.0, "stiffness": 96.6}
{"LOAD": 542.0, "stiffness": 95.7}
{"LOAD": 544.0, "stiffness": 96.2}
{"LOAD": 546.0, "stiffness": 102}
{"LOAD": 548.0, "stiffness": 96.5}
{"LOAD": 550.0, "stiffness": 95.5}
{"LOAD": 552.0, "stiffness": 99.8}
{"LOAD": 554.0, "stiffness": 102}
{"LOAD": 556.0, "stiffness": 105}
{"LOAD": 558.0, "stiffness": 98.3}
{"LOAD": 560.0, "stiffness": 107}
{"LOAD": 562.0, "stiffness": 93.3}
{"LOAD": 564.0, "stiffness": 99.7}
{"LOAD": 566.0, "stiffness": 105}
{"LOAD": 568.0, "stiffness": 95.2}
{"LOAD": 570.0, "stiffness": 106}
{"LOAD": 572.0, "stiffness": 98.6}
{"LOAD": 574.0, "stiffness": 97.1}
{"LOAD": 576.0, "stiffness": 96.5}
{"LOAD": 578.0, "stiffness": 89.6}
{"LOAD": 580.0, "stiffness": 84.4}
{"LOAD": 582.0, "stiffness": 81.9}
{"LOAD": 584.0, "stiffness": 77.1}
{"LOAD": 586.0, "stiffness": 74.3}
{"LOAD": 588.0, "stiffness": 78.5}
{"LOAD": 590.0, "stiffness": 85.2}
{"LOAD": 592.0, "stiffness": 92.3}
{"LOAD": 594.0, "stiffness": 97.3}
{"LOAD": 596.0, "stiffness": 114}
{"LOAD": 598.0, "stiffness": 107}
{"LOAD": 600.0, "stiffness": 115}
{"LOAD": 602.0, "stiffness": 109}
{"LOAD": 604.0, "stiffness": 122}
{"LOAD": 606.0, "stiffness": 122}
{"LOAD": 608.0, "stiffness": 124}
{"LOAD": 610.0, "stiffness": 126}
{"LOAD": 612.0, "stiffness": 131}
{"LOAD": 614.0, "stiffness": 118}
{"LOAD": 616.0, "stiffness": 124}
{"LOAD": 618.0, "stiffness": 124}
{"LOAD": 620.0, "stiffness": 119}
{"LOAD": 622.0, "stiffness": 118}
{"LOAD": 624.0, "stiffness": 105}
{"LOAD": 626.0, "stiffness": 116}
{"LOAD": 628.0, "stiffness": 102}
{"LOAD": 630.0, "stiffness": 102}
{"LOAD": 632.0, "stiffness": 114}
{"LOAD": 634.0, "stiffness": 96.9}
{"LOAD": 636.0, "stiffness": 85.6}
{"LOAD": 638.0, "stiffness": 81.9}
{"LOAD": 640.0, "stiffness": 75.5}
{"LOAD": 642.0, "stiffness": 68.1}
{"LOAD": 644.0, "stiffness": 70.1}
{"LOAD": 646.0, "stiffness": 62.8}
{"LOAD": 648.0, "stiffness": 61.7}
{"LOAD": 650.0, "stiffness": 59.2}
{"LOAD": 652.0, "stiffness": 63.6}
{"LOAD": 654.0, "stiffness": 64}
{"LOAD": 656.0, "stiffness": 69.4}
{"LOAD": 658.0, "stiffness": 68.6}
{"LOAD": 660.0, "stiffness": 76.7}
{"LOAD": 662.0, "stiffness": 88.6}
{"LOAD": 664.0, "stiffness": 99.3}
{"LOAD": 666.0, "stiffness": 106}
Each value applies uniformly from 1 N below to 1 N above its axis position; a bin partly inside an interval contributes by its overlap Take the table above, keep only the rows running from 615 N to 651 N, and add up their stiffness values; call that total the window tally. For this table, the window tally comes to 1686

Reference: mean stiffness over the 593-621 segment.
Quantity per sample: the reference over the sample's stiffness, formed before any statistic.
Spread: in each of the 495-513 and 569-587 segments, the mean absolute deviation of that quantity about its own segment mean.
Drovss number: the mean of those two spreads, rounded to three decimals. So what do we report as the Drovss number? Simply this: 0.096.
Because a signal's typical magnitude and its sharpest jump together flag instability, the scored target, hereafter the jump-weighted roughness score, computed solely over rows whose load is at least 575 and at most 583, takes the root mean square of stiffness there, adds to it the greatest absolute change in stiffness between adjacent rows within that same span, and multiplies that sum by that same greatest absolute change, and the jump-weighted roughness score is 657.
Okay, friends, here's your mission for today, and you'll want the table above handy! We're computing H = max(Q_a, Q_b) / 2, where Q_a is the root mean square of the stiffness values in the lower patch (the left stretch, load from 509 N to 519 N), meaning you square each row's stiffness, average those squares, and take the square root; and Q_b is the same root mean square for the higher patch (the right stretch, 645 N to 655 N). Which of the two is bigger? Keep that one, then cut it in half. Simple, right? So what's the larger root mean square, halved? 53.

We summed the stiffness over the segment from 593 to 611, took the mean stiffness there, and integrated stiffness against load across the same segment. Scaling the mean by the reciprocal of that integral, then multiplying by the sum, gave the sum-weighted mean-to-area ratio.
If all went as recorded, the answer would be 57.6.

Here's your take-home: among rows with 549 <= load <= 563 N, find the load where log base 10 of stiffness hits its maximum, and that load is 560.0 N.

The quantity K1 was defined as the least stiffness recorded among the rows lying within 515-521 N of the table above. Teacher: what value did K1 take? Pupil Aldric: 103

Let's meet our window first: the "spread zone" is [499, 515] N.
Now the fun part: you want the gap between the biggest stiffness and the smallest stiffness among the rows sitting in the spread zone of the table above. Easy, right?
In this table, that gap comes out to 18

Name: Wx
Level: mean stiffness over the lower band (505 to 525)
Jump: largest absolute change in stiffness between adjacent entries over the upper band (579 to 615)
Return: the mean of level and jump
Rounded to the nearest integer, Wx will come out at 60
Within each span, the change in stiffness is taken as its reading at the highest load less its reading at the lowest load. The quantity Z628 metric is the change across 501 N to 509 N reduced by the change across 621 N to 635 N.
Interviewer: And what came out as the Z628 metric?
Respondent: 6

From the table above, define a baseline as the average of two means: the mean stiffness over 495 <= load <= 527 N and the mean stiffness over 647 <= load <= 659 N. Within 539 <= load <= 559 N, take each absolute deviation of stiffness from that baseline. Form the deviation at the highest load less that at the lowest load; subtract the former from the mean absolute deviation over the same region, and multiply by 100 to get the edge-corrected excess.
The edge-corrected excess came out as 1321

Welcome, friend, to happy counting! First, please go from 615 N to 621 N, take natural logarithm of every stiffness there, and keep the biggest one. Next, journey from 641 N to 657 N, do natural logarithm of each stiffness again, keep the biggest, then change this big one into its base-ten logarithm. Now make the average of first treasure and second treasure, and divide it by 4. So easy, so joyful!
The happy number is 0.681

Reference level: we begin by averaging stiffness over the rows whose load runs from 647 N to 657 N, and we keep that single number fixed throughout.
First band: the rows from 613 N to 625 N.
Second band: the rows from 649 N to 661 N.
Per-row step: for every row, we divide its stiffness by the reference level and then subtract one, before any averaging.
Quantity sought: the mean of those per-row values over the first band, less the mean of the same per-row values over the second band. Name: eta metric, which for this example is 0.8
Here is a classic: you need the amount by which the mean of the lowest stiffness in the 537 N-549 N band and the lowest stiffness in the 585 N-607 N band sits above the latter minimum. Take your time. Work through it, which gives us 10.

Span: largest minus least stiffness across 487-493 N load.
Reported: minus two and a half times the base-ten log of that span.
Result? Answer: -2.11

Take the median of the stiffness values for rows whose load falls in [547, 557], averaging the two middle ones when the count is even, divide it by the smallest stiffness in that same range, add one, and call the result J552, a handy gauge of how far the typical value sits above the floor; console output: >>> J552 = 2.05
